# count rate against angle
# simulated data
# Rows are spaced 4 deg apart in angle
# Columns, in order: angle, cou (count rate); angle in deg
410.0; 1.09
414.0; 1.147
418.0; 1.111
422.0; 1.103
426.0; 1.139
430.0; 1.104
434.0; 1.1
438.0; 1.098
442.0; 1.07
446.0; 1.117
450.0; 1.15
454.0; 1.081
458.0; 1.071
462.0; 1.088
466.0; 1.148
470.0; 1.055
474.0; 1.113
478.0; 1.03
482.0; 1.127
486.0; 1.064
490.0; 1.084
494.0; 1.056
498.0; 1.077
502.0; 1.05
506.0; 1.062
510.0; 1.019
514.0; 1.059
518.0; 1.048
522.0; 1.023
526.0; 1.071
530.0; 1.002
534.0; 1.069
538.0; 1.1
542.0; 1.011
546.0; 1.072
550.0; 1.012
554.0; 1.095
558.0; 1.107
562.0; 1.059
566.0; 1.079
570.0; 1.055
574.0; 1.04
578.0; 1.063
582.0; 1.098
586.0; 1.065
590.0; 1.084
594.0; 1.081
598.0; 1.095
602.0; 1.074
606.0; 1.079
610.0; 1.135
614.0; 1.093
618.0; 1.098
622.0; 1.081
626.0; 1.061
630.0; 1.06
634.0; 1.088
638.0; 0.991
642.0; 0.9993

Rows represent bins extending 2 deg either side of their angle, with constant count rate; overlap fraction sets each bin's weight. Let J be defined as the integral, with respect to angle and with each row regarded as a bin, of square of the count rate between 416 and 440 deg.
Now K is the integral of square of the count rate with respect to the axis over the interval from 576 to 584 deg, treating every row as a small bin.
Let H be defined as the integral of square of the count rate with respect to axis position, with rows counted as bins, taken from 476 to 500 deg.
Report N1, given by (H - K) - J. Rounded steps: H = 27.7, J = 30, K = 9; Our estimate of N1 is -11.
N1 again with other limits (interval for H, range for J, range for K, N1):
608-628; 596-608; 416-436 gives -15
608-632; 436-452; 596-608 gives -5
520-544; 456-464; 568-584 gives -1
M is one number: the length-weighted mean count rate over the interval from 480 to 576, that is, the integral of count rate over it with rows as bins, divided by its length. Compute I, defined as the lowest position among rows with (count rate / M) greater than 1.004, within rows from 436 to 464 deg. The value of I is 438.0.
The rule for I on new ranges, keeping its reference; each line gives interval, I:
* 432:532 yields 434.0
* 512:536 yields 526.0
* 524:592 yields 526.0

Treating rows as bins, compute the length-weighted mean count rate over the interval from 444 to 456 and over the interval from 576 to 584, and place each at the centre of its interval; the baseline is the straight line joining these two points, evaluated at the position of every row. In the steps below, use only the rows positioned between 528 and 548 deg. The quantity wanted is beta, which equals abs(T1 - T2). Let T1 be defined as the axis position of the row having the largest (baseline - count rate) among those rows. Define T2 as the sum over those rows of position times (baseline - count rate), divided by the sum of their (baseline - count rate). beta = 6.2 deg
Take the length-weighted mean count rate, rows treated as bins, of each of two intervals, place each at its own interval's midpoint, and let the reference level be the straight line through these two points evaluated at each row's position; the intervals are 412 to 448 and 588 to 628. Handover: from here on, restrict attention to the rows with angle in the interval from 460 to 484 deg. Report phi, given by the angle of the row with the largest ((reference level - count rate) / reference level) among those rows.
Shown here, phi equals 478.0 deg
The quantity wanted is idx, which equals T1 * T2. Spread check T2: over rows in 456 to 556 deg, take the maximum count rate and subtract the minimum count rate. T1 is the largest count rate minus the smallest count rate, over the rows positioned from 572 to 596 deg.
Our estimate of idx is 0.008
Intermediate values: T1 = 0.058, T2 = 0.146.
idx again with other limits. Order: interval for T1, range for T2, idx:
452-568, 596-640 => 0.021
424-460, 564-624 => 0.008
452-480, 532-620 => 0.015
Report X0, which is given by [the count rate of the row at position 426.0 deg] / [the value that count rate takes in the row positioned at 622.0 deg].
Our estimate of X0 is 1.05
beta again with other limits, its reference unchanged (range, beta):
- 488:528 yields 0.5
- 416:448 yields 7.5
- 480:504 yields 6.0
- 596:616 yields 6.5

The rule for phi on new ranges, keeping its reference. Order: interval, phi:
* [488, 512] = 510.0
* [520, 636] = 530.0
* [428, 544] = 530.0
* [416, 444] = 442.0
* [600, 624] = 602.0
